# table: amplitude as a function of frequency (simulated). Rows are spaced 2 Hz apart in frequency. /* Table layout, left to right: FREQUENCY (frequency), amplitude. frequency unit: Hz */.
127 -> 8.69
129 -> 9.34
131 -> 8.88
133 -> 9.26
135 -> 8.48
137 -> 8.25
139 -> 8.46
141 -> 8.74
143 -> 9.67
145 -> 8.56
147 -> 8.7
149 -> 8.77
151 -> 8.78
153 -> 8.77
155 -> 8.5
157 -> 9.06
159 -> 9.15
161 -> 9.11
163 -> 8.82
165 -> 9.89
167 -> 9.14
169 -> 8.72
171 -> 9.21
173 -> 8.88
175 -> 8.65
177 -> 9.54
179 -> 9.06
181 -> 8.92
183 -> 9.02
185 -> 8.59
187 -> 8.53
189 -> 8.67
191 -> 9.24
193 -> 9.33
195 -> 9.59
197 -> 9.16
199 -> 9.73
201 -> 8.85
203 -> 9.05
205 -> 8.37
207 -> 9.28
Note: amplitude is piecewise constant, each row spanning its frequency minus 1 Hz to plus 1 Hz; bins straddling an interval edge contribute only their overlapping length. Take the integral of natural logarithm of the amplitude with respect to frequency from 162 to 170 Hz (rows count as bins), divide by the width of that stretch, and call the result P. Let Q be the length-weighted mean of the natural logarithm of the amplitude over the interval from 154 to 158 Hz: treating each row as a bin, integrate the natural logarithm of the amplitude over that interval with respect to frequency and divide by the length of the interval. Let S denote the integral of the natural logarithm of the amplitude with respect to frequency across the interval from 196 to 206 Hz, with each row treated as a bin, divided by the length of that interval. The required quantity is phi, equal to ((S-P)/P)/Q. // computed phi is -0.003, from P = 2.21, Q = 2.17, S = 2.20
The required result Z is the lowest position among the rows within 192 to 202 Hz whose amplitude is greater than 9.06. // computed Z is 193 Hz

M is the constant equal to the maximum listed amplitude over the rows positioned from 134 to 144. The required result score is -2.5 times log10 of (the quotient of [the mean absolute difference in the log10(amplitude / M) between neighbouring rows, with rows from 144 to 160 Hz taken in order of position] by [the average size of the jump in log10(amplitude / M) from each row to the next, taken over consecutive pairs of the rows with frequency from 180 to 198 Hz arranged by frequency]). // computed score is 0.5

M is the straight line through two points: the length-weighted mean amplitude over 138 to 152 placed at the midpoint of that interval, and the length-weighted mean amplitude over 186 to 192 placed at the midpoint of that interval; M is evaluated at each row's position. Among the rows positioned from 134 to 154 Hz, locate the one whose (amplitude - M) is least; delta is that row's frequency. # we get 137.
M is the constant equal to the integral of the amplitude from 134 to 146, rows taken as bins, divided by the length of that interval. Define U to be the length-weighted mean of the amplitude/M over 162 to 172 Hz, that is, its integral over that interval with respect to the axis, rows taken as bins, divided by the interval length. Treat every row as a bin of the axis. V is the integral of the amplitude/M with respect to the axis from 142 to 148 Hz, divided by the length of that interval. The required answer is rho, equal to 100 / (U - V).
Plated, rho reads 4848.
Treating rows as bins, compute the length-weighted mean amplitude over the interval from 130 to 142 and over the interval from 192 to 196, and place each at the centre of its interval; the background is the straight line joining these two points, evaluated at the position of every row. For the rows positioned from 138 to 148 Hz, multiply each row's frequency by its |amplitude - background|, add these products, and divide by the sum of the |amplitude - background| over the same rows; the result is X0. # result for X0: 143.0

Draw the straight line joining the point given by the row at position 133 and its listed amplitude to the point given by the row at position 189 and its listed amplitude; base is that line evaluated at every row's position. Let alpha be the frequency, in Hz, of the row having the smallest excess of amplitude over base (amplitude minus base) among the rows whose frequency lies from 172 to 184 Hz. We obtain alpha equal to 175 Hz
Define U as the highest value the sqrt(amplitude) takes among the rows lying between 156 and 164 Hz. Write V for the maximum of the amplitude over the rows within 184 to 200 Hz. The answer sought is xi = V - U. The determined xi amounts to 6.71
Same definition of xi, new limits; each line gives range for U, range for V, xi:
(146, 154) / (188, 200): 6.77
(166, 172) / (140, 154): 6.64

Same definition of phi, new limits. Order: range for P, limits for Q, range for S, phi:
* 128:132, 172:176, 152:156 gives -0.011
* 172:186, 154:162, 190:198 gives 0.009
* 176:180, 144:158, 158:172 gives -0.003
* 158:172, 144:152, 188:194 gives -0.002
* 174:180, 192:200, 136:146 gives -0.008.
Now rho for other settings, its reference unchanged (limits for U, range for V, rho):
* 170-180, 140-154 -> 4095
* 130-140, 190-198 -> -1309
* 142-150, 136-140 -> 1525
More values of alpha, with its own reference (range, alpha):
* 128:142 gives 137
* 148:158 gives 155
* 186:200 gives 187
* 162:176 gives 175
